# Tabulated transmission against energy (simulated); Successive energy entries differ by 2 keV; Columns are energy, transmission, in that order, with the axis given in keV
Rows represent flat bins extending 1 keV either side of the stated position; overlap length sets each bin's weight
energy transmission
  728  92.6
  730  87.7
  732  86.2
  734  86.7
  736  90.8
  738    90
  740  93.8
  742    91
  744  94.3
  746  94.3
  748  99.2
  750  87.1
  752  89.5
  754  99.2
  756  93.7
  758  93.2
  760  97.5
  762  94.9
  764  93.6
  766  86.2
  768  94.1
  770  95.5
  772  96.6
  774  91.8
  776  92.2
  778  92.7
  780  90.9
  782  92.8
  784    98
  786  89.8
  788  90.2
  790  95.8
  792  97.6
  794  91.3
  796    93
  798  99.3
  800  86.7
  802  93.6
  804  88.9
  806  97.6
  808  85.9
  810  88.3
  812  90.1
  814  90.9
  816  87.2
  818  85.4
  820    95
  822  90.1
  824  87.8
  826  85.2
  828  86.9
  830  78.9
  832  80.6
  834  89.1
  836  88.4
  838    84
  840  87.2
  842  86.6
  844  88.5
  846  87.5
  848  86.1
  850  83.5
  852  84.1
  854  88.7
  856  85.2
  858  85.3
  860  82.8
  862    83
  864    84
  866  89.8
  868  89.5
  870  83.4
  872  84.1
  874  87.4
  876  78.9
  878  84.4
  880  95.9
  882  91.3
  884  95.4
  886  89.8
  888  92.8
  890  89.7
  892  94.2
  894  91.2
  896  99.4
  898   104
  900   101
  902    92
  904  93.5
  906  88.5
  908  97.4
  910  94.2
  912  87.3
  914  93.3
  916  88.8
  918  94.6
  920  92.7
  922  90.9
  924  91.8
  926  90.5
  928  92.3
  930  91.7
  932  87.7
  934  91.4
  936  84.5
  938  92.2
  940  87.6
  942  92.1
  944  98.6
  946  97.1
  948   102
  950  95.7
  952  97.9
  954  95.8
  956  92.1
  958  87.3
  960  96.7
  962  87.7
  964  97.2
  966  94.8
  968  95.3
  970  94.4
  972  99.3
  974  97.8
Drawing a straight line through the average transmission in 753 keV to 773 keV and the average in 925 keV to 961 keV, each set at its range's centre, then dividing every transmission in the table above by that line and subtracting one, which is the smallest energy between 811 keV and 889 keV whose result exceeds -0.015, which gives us 820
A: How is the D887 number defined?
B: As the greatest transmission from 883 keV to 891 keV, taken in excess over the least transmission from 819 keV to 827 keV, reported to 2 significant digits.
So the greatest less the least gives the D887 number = 10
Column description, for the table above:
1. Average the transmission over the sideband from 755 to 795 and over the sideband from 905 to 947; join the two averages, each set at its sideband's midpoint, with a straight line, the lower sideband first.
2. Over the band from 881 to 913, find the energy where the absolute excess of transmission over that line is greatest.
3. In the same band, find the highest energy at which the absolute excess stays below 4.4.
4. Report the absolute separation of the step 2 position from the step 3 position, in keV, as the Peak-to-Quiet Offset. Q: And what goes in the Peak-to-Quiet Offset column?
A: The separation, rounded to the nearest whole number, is 12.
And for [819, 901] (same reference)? 64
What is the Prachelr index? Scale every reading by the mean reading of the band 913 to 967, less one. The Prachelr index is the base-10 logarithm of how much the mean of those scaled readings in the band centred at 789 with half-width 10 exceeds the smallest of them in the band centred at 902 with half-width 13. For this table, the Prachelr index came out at -1.15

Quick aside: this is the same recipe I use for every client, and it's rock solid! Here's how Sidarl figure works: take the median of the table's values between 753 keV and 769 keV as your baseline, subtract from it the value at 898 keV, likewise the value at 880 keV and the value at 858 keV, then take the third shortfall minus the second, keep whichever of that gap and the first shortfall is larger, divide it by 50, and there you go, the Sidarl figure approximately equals 0.21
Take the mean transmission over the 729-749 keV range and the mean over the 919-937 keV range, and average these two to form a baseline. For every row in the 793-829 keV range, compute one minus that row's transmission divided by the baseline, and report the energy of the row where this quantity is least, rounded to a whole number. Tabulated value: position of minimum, 798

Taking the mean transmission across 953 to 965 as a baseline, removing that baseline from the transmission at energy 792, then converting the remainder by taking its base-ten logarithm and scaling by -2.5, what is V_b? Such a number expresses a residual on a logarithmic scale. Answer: -1.7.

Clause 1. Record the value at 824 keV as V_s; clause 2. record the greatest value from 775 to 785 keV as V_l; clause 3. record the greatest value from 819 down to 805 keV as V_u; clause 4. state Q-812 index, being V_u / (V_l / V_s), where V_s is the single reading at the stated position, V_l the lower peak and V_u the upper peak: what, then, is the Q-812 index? 87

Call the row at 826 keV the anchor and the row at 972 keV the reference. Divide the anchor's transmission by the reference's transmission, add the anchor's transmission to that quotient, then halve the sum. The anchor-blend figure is 43.0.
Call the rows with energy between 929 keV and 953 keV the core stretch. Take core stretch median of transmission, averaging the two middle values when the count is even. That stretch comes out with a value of 92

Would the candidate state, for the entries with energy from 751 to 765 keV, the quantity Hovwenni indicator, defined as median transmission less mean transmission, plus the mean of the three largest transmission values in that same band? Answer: 96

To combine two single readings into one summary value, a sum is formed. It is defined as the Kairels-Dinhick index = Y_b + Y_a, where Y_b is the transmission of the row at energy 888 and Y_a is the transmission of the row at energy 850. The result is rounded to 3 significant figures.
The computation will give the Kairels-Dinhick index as 176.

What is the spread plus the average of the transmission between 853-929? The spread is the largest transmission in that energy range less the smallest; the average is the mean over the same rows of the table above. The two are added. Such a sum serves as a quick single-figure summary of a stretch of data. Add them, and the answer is 116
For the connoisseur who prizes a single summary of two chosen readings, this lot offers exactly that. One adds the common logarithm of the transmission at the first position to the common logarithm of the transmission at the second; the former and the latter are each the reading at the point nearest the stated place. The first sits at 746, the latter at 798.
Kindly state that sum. 3.971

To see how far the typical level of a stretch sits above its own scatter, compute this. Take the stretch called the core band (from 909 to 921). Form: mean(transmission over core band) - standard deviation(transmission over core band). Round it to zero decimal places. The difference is 89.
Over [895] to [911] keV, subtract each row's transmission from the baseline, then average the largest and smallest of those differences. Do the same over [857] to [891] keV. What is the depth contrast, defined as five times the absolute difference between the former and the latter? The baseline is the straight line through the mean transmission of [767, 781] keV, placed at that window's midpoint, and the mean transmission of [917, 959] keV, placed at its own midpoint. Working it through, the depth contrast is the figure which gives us 45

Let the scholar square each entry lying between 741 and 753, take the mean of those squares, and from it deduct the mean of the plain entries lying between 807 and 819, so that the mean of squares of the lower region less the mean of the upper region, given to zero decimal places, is 8496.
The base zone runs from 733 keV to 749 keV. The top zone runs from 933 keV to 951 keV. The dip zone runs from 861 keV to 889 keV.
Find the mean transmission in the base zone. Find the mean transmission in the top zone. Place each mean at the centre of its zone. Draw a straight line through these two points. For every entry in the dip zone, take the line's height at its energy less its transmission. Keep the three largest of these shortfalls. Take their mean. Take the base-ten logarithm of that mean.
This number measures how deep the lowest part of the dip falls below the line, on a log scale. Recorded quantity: 1.1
